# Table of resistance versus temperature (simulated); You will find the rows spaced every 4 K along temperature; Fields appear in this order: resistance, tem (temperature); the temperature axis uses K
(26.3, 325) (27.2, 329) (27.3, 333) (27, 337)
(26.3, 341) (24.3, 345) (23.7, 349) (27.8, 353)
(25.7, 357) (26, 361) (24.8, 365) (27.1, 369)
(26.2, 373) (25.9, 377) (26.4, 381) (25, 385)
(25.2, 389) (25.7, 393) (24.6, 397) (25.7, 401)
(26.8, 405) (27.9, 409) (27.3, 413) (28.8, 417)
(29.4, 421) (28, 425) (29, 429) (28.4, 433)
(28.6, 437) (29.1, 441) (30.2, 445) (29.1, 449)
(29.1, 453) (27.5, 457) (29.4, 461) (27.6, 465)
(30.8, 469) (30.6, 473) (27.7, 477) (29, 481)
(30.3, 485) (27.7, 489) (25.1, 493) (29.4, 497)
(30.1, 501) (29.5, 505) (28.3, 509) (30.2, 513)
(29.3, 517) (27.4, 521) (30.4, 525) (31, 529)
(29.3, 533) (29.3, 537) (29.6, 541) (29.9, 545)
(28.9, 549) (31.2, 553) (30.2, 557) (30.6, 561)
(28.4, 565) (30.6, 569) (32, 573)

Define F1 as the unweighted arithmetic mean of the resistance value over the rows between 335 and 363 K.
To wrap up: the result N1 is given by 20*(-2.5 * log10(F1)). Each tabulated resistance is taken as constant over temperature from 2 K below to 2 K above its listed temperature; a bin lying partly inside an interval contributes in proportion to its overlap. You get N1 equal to -70.6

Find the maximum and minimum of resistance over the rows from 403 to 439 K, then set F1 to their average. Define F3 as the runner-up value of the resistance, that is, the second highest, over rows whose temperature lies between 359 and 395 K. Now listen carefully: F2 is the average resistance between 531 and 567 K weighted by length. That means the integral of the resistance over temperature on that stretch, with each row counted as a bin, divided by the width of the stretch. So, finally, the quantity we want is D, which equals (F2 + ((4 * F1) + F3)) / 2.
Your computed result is 84.3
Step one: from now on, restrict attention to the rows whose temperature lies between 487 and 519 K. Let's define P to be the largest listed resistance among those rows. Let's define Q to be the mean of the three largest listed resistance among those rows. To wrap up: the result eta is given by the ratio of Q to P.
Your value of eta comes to 0.991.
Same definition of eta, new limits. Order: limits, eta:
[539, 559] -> 0.975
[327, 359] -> 0.987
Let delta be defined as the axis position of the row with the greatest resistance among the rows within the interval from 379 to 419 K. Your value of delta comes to 417 K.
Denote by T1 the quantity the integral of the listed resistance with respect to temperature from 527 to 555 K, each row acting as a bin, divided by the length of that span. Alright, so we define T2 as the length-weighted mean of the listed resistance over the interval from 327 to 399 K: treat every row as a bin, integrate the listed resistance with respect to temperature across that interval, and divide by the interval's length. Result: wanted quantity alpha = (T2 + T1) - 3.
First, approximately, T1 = 29.9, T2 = 25.9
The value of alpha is 52.8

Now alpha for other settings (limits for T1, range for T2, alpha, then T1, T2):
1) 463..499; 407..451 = 54.4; 28.7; 28.7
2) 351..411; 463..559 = 52.3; 26.1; 29.3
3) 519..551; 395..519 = 55.0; 29.5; 28.5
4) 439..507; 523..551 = 55.7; 29.0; 29.8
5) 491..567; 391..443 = 54.0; 29.4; 27.6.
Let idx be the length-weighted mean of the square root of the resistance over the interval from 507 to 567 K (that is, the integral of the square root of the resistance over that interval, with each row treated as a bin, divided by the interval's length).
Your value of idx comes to 5.44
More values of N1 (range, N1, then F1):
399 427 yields -72.1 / 27.7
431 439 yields -72.7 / 28.5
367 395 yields -70.7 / 25.9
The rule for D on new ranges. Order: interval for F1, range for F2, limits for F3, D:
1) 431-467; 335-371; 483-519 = 85.7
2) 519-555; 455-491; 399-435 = 87.6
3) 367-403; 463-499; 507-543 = 81.2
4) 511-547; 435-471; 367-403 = 86.1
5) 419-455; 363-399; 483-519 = 86.1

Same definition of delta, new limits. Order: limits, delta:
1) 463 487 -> 469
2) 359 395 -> 369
